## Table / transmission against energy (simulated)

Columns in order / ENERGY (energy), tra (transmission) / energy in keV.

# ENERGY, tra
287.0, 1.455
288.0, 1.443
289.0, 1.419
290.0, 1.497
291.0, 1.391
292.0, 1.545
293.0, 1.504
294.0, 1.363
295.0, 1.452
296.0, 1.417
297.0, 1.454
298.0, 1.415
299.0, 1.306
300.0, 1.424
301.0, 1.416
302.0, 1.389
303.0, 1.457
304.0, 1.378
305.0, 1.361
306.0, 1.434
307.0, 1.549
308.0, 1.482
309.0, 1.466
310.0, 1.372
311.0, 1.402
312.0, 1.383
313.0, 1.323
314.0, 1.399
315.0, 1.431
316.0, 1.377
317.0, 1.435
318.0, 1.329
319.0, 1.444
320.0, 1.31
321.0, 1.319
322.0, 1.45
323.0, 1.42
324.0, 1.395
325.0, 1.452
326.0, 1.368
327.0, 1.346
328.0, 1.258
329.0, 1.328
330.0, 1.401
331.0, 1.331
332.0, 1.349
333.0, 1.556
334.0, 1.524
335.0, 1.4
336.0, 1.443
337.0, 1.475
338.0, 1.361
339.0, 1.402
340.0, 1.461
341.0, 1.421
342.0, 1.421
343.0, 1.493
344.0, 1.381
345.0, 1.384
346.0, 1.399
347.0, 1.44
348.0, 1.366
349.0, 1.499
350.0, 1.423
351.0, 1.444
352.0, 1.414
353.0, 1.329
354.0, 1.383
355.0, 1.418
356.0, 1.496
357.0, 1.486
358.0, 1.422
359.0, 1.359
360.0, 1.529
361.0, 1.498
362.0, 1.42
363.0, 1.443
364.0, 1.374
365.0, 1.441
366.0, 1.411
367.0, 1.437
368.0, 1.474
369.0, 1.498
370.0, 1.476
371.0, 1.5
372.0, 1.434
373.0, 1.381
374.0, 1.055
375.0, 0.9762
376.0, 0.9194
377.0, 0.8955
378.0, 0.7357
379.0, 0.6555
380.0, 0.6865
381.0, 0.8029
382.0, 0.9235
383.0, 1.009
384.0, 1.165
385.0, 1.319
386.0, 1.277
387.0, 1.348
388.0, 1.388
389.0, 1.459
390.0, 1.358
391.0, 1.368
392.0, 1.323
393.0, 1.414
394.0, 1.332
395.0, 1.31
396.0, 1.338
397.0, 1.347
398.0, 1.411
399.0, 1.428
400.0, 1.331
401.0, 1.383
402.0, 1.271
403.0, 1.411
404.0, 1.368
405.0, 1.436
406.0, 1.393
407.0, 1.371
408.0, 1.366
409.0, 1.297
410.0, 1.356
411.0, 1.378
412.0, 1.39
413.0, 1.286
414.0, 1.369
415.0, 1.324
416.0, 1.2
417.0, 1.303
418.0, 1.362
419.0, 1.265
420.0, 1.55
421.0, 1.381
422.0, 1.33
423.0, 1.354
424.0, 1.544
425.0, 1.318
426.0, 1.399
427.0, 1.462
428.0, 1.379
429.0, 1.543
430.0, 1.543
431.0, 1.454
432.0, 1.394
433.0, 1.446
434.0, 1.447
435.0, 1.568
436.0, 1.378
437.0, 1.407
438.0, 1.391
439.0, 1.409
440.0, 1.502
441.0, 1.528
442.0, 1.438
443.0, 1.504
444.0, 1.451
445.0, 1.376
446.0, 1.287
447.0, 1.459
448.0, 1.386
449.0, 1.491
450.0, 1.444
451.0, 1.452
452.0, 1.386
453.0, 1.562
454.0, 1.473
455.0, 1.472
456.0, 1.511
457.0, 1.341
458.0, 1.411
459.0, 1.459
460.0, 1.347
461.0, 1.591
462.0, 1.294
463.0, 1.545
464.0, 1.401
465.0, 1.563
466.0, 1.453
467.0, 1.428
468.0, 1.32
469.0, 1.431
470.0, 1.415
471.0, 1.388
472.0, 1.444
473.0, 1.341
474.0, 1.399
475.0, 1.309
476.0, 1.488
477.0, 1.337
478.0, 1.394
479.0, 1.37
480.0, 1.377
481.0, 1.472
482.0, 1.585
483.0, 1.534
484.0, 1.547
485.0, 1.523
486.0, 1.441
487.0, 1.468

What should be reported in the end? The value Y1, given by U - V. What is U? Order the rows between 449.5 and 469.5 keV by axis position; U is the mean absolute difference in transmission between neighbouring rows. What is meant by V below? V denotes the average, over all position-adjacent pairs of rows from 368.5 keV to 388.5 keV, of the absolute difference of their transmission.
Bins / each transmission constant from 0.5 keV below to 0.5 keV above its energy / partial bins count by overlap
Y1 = 0.03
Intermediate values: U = 0.12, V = 0.090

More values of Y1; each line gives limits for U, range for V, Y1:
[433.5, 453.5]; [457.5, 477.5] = -0.04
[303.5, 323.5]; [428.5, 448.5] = 0.00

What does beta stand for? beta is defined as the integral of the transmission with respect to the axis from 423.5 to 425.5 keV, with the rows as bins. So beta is 2.86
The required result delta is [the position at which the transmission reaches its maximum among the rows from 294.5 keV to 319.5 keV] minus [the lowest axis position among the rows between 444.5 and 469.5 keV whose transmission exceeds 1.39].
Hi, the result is -140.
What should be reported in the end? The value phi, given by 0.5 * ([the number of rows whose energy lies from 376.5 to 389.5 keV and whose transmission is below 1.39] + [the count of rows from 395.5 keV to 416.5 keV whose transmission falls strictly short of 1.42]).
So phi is 15.5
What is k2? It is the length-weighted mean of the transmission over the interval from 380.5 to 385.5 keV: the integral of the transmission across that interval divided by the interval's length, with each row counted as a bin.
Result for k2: 1.04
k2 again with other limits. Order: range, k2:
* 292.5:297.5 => 1.44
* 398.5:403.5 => 1.36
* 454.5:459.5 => 1.44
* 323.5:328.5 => 1.36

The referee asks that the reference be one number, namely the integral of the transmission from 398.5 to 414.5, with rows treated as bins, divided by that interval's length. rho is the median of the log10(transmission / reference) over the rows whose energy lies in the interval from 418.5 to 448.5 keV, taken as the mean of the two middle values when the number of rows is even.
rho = 0.018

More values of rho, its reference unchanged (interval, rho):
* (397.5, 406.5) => 0.009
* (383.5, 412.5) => 0.000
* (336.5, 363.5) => 0.018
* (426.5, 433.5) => 0.028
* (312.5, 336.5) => 0.010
